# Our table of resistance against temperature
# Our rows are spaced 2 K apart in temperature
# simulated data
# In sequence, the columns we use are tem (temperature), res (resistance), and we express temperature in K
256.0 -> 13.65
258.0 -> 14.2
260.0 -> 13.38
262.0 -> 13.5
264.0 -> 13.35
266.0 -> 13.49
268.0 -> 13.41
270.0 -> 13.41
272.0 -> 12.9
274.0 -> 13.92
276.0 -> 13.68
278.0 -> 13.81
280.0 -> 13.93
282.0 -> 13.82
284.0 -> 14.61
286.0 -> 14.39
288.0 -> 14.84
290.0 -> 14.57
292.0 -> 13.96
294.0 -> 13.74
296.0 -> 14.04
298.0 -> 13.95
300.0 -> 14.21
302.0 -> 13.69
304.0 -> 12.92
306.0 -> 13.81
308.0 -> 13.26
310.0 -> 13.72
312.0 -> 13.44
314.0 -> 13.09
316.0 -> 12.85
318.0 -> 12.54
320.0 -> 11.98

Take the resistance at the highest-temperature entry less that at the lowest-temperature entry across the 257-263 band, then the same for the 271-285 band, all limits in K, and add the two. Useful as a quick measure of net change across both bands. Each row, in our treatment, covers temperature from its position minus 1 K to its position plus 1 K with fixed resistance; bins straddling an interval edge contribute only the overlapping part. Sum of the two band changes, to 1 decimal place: 1.0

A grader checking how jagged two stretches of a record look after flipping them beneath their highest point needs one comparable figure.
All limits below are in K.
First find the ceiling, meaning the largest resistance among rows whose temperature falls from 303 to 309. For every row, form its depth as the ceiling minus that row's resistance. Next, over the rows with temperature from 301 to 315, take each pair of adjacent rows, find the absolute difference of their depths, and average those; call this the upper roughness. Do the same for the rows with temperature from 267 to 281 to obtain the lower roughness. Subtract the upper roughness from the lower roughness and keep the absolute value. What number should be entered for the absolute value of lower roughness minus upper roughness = 0.21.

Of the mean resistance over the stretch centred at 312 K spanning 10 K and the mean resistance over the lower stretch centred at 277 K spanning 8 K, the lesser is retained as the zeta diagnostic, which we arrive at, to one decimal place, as 13.3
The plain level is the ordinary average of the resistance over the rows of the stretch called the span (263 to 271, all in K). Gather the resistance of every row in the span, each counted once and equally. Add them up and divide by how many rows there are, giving 13.4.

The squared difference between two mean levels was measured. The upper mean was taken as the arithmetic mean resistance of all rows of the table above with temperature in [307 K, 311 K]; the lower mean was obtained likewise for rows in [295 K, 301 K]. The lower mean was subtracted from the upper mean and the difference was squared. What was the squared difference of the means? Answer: 0.33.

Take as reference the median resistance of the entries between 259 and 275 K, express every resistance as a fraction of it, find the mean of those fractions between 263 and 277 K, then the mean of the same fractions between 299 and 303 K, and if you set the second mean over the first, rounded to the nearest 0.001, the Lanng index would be 1.037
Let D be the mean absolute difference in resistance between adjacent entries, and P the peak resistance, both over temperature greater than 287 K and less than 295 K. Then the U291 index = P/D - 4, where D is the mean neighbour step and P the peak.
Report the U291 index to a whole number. 36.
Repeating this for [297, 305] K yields 24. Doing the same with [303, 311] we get 18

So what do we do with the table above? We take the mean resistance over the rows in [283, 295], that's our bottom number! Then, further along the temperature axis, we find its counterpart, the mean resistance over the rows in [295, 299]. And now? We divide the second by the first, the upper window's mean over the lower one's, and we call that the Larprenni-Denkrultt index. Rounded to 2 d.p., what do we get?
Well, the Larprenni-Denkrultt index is 0.98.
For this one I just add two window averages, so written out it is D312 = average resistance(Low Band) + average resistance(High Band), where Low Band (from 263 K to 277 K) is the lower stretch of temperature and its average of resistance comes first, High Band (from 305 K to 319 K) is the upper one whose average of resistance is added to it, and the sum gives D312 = 26.7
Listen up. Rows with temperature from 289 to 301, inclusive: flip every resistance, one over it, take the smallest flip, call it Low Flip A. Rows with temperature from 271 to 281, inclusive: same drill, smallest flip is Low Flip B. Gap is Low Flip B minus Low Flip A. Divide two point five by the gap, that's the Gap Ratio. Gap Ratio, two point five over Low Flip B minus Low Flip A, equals 793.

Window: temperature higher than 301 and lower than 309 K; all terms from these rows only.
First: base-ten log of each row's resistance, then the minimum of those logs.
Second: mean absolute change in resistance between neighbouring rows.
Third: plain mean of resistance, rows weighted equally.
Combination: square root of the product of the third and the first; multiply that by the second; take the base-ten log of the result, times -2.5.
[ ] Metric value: -1.1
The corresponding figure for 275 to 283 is 0.8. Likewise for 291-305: -0.4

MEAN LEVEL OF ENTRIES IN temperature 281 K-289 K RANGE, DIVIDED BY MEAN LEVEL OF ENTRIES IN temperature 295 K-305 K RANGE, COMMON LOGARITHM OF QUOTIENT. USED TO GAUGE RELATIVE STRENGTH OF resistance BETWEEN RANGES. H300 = 0.02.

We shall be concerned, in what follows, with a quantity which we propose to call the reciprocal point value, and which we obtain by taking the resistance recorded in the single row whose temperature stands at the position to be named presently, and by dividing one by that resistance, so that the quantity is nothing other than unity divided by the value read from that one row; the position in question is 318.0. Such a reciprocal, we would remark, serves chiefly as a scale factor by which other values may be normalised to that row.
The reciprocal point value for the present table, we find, 0.080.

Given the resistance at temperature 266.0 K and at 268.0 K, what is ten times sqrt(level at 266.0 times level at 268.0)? 134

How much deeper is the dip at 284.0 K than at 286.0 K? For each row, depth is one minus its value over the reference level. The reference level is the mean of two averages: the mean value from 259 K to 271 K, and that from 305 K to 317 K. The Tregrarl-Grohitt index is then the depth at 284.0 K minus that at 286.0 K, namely -0.02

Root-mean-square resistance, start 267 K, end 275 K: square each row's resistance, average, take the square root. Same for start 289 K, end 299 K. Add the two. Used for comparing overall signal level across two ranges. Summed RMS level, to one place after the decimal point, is 27.5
